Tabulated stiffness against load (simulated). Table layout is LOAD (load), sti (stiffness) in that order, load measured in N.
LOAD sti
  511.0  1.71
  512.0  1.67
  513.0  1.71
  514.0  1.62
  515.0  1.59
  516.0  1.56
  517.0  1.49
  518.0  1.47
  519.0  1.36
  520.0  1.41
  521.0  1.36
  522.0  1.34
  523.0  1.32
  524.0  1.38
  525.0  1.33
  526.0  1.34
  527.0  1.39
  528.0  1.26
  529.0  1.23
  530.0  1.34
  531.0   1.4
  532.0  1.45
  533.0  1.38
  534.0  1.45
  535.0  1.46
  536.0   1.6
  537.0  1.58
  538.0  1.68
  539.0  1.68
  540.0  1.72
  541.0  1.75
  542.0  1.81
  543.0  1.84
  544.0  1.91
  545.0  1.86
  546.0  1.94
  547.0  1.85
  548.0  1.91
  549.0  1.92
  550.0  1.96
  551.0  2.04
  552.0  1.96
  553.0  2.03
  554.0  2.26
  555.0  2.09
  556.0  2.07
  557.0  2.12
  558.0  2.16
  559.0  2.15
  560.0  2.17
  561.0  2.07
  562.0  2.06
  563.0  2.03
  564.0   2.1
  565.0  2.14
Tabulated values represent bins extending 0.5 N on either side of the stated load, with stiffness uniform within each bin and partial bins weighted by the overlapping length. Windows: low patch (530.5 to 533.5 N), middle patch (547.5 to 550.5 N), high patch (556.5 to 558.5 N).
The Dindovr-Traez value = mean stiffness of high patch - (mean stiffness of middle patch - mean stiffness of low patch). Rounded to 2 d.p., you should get 1.62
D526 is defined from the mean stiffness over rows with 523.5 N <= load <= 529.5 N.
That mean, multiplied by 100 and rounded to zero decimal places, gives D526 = 132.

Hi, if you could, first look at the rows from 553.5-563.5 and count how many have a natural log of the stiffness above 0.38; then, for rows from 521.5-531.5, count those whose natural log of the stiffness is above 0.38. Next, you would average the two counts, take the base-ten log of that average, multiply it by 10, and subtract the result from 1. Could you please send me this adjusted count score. -6.0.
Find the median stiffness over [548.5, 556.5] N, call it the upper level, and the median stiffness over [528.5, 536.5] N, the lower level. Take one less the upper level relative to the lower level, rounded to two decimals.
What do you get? -0.43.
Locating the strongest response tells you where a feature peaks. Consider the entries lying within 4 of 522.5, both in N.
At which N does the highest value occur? 520.0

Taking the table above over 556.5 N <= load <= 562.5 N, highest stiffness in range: 2.17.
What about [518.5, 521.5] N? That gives 1.41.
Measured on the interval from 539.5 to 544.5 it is 1.91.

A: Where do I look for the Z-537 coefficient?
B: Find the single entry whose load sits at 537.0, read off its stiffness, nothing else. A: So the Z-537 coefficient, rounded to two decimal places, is 1.58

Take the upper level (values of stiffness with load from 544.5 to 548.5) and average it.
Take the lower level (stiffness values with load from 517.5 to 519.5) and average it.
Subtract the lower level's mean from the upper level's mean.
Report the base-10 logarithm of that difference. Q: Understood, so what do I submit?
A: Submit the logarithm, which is -0.32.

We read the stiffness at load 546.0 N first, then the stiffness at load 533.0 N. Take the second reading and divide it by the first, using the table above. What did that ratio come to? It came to 0.71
